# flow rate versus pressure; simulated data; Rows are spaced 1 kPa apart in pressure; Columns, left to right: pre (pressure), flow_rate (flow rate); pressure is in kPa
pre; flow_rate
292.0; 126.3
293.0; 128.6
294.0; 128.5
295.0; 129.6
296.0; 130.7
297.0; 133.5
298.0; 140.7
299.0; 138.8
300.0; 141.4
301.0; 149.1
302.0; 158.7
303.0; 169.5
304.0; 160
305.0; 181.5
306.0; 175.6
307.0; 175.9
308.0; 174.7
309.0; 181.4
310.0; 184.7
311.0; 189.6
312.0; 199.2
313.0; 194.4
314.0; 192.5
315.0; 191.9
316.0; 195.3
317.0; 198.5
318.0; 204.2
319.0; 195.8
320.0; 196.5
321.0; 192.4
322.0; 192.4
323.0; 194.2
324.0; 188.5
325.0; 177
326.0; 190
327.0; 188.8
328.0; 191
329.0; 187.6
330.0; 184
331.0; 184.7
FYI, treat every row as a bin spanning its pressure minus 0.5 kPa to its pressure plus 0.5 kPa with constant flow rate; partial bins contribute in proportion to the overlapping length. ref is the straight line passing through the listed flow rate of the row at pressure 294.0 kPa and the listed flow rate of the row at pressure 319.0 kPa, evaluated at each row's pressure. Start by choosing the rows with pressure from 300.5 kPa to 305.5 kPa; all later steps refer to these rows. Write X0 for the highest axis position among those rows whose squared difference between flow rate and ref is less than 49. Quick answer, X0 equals 304.0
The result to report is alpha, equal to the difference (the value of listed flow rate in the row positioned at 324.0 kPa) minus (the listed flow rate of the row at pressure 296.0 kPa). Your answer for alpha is 58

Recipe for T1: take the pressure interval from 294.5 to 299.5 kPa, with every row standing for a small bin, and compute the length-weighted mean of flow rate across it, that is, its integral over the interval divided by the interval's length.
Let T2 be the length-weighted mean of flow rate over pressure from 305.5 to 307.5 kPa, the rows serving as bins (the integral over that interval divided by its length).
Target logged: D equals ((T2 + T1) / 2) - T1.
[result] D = 21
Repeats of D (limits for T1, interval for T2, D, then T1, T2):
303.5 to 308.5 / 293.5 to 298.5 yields -20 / 174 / 133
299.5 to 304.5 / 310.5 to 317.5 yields 19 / 156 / 194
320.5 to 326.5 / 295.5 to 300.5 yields -26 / 189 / 137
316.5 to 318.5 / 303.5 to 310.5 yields -13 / 201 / 176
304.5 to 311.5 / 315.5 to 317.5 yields 8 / 180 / 197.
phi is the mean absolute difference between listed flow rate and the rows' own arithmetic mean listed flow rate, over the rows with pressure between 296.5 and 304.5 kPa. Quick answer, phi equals 10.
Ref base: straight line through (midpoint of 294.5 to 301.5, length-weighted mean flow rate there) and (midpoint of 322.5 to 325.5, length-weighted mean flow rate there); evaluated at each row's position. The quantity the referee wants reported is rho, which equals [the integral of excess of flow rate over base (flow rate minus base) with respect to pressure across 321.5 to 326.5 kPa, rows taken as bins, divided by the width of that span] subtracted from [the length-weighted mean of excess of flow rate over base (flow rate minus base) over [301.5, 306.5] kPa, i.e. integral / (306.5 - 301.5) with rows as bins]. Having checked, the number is 18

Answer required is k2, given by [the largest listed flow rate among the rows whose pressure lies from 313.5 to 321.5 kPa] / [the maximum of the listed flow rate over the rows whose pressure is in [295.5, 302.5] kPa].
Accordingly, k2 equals 1.29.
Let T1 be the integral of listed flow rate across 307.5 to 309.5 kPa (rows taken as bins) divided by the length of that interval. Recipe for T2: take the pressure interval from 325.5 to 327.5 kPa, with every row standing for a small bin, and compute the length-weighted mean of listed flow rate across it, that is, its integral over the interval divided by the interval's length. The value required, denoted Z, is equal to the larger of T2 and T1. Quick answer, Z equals 189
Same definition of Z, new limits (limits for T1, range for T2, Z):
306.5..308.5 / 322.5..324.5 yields 191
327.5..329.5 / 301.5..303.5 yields 189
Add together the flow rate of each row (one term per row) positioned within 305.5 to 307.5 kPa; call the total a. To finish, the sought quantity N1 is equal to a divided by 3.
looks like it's 117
